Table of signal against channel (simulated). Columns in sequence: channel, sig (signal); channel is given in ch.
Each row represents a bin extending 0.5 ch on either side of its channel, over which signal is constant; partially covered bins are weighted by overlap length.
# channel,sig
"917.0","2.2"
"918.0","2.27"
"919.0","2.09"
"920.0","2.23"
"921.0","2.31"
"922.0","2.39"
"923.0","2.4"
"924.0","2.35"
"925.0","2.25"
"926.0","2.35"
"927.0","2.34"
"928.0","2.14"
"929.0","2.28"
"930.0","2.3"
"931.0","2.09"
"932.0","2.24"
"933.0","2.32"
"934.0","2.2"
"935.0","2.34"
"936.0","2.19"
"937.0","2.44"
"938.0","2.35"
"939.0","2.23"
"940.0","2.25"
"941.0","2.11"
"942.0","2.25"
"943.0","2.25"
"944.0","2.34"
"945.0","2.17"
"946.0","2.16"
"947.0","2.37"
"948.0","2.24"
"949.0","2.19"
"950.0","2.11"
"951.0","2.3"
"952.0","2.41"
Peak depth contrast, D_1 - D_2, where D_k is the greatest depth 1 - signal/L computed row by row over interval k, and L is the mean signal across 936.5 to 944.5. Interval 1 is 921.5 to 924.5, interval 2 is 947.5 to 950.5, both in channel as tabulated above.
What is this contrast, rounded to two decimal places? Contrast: -0.11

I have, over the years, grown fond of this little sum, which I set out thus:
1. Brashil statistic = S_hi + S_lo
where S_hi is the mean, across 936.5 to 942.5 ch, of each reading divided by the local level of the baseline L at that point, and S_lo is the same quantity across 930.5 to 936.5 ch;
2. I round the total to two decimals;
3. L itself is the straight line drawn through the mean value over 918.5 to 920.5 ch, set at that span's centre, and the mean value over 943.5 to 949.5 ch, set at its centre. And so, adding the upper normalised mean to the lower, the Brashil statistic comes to 2.03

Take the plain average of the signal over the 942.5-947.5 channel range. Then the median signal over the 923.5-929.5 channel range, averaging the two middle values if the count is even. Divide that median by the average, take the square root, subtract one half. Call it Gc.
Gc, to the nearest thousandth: 0.511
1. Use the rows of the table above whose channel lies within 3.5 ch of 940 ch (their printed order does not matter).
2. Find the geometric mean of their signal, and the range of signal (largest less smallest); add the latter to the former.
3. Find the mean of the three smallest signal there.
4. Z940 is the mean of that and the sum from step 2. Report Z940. 2.40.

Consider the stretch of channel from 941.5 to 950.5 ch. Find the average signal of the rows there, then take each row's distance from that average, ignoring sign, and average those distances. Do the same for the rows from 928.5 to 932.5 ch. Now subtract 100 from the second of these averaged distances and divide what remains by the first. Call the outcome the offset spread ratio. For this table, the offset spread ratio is -1527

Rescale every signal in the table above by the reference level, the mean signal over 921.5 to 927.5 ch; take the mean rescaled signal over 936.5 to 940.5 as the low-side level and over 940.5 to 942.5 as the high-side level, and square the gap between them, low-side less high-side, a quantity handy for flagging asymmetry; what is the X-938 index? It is 0.0034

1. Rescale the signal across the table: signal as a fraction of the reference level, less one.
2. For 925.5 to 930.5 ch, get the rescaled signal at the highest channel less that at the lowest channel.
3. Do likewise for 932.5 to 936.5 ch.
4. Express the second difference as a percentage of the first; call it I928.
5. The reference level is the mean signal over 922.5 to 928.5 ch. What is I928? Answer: 260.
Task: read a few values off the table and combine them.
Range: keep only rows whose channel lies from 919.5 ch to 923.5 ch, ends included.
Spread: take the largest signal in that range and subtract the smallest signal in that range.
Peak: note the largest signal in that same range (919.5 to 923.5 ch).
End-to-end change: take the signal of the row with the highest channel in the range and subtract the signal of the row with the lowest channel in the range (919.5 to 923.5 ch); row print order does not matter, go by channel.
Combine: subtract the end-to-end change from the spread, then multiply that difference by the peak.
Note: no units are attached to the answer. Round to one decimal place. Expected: 0.0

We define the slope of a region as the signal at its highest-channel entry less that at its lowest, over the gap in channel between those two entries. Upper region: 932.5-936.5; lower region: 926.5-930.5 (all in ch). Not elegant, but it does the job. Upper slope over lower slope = 3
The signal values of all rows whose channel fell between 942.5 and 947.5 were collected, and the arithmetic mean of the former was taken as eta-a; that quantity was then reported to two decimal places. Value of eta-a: 2.26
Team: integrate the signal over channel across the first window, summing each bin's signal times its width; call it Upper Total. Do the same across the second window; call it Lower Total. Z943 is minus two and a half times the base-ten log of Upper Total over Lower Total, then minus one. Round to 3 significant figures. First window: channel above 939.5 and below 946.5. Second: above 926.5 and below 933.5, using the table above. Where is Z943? -0.987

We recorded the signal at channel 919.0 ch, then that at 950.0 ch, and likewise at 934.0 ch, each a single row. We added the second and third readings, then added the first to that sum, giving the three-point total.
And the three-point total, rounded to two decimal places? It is 6.40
